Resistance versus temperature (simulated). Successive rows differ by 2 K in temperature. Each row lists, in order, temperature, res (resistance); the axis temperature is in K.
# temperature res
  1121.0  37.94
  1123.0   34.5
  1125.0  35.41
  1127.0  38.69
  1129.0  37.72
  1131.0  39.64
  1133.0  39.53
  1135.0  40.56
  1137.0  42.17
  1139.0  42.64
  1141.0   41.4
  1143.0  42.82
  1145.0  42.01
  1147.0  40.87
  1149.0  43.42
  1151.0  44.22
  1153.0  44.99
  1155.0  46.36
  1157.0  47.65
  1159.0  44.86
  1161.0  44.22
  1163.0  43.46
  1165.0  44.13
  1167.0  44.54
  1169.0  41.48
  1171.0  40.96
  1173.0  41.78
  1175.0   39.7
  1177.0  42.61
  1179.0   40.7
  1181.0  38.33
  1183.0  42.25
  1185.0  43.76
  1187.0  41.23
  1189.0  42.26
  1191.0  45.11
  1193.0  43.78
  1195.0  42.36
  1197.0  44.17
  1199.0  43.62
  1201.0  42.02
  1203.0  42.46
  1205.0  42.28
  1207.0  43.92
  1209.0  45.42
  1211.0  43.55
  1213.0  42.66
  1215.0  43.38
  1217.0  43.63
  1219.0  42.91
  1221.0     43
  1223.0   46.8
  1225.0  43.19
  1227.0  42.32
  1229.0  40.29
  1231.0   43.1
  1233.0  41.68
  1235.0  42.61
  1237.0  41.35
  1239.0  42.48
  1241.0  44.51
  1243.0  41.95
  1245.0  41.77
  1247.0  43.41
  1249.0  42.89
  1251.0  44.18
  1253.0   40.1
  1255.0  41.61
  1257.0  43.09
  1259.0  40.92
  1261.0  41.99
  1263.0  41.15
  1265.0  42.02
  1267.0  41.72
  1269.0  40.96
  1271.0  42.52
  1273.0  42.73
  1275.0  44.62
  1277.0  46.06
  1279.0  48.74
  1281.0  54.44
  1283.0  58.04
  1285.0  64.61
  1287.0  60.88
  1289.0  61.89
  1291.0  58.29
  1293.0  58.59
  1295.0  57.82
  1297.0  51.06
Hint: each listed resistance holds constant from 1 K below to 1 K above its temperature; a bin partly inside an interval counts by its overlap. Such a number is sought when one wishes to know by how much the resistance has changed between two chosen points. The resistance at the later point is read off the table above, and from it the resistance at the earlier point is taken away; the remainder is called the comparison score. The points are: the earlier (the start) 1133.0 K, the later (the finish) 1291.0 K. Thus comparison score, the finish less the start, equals 19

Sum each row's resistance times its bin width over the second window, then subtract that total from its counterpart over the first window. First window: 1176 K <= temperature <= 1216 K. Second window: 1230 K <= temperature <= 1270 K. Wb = 25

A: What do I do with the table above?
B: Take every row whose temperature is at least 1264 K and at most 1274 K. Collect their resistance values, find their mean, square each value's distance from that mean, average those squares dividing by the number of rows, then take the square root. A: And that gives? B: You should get 0.63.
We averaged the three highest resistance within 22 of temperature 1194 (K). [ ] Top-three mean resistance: 44.9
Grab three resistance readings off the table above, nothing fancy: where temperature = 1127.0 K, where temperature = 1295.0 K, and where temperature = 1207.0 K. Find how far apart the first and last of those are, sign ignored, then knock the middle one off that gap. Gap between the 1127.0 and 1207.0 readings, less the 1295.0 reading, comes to -53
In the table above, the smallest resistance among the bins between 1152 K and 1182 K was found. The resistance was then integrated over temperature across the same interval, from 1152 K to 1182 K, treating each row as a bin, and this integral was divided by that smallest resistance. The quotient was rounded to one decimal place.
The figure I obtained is 33.7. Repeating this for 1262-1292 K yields 36.6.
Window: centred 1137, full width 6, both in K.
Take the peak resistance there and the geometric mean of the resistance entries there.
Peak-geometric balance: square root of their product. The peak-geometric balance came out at 42.2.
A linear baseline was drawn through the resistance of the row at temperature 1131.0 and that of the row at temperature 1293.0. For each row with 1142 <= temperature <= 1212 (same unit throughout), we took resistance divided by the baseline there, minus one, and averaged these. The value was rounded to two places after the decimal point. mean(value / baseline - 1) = -0.04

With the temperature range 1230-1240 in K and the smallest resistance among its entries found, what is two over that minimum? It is 0.0484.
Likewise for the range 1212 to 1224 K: 0.0469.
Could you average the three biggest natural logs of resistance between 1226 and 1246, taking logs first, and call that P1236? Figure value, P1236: 3.77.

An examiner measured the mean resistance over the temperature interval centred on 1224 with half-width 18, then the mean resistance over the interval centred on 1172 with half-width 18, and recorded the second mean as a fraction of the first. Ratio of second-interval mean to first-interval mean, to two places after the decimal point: 0.99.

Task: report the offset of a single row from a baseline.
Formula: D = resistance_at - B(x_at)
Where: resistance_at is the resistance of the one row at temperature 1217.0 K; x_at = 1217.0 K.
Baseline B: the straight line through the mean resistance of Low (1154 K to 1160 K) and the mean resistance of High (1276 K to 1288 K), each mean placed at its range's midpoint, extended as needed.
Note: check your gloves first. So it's -7.1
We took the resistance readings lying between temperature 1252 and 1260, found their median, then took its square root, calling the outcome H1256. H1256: 6.424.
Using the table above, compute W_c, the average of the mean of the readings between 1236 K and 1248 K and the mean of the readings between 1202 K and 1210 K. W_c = 43.0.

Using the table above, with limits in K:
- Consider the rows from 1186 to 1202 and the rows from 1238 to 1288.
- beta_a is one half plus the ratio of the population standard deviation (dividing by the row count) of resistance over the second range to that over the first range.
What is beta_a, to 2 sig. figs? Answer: 5.9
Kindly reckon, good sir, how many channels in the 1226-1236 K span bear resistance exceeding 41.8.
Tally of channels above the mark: 3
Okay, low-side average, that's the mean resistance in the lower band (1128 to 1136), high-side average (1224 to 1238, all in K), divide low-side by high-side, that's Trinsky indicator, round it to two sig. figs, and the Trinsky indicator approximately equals 0.94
